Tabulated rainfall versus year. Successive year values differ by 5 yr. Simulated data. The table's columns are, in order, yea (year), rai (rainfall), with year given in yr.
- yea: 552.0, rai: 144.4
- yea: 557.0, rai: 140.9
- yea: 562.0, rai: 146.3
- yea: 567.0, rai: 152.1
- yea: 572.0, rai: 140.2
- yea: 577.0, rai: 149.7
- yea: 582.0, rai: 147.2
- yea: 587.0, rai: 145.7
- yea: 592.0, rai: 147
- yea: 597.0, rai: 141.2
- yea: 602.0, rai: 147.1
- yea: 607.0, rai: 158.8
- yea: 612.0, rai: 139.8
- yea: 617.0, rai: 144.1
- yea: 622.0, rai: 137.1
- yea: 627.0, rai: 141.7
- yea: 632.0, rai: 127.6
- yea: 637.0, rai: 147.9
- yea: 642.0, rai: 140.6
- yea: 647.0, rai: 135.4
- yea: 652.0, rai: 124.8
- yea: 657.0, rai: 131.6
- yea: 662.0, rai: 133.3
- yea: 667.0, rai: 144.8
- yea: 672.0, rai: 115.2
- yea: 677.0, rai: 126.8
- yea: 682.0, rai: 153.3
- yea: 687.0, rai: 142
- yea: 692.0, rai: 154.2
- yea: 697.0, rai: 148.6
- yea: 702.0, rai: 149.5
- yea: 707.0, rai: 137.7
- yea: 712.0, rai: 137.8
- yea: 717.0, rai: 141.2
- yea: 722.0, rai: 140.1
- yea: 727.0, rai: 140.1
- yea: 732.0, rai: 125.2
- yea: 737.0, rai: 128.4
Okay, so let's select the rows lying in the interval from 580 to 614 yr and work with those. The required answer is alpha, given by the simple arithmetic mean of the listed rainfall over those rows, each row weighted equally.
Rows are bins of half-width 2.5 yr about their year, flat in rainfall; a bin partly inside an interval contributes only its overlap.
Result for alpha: 146.7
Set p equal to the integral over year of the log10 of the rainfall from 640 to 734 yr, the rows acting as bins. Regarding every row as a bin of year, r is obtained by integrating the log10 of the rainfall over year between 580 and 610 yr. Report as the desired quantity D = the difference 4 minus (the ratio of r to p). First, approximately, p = 201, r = 65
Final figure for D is 3.7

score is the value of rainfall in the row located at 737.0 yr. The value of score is 128.4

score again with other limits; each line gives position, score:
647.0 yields 135.4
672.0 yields 115.2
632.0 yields 127.6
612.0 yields 139.8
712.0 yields 137.8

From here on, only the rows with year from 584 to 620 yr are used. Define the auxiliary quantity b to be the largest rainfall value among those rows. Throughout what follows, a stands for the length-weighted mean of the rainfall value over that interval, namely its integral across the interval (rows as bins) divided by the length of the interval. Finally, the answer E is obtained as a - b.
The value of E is -13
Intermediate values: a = 146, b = 158.8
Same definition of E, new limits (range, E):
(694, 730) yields -7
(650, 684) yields -21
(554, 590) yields -6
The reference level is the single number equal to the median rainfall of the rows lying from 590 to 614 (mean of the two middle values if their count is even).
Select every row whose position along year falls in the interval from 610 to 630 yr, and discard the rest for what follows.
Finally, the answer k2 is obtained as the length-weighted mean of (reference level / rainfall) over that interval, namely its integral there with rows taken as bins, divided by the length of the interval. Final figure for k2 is 1.05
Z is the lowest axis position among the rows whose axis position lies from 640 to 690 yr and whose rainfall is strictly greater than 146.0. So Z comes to 682.0 yr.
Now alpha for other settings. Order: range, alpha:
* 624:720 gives 138.6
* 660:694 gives 138.5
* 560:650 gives 143.9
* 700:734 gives 138.8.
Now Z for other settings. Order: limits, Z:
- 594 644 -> 602.0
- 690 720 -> 692.0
